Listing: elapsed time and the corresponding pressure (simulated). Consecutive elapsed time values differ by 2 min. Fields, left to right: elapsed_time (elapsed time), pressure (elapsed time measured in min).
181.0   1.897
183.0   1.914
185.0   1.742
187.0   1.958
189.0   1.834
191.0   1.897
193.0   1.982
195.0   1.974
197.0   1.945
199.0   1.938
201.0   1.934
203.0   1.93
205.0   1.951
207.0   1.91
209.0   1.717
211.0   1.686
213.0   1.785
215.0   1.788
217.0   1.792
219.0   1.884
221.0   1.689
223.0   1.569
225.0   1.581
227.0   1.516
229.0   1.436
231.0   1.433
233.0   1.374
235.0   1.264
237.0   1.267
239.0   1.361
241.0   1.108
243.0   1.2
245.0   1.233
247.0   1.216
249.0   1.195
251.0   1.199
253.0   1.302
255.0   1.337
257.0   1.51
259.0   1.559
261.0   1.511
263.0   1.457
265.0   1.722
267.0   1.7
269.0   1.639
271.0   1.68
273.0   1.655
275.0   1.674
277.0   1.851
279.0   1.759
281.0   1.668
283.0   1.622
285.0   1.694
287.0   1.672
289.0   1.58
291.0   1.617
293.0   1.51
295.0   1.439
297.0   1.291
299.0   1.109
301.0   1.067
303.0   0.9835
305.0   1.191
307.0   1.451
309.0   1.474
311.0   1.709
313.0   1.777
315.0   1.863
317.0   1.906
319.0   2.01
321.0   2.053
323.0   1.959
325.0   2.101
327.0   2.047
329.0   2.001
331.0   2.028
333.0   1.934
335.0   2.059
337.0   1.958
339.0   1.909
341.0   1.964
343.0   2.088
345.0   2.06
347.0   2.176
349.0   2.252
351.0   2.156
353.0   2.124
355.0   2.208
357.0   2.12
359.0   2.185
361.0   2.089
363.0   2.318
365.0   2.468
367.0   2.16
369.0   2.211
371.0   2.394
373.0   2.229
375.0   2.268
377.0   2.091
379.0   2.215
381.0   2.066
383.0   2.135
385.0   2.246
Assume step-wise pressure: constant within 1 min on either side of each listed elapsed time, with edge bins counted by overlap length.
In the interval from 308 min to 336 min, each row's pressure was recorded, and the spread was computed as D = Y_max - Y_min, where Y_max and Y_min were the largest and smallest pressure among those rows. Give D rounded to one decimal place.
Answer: 0.6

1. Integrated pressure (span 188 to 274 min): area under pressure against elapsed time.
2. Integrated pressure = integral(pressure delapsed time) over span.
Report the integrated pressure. 137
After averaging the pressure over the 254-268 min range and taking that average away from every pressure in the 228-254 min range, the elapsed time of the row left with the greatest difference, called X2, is 229.0 min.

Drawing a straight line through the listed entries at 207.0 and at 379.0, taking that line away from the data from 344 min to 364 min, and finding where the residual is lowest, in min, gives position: 345.0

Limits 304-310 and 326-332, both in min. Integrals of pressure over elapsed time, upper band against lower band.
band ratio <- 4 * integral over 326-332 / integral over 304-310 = 5.9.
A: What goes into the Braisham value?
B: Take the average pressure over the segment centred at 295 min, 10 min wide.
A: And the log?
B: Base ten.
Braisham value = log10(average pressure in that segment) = 0.14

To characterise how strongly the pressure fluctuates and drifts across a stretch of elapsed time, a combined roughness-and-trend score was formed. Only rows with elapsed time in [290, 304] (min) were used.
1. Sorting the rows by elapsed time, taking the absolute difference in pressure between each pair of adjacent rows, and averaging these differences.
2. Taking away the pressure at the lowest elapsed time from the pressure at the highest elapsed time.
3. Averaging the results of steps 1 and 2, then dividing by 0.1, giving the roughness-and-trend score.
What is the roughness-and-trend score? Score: -2.6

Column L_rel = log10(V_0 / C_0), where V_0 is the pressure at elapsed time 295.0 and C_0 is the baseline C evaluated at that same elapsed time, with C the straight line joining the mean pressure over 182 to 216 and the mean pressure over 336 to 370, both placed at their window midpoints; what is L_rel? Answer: -0.152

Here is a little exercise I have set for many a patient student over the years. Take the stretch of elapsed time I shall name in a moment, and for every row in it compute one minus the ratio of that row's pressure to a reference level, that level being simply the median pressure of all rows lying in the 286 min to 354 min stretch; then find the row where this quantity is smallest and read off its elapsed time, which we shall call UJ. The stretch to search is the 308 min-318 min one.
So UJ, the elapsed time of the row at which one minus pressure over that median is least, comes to 317.0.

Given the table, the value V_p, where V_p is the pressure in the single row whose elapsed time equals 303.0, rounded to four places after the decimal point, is 0.9835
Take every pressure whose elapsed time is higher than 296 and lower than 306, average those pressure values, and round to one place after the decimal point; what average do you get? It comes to 1.1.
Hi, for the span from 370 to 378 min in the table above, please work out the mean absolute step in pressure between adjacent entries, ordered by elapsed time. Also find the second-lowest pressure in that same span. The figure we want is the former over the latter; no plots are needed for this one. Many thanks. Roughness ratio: 0.057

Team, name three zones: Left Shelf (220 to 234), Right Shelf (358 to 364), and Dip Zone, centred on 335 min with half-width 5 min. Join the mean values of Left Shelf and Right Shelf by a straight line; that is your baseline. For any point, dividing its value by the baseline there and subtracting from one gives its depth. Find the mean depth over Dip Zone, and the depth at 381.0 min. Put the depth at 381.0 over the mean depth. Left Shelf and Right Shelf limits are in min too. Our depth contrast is 2.4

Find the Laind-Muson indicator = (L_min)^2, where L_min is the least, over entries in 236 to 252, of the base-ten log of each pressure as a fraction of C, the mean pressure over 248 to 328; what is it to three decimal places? 0.024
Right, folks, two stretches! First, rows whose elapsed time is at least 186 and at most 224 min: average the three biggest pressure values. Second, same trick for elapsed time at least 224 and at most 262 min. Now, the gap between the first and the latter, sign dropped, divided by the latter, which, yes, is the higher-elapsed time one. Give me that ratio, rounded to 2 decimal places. 0.27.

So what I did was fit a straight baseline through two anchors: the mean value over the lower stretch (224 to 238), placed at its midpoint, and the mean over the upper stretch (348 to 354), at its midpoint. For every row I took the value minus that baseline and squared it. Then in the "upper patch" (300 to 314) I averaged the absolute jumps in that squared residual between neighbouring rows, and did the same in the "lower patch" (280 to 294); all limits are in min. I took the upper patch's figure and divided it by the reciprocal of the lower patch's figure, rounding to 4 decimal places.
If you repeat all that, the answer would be 0.0032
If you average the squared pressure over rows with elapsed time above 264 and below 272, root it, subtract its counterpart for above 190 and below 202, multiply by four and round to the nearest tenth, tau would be -1.0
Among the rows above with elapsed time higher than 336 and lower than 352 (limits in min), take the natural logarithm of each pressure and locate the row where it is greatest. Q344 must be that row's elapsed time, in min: 349.0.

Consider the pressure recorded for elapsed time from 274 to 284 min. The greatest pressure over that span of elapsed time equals 1.851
